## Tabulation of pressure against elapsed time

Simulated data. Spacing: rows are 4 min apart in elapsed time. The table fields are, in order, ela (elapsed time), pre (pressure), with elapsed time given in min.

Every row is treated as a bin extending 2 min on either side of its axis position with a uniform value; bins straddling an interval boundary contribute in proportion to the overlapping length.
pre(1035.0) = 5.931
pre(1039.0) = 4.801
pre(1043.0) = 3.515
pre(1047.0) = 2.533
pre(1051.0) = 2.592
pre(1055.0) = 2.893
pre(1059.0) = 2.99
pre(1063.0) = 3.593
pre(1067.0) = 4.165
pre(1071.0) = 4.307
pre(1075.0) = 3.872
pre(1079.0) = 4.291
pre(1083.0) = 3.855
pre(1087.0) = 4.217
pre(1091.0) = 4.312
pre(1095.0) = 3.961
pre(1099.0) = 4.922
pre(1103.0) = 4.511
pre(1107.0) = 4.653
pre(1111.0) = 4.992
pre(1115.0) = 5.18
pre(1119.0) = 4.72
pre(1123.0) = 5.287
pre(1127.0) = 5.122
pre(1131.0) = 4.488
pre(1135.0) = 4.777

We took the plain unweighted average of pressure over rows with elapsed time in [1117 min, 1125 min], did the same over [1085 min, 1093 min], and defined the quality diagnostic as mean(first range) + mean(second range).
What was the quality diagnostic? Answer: 9.3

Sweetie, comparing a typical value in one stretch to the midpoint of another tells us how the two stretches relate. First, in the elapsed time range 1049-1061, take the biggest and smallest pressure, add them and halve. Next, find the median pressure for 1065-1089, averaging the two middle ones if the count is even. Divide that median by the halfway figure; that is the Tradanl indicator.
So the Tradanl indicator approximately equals 1.50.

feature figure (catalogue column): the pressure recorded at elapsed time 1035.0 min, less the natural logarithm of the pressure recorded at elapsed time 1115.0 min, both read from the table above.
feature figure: 4.3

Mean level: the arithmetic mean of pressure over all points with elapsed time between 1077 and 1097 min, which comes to 4.1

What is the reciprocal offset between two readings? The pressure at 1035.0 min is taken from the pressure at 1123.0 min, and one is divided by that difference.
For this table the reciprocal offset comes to -1.6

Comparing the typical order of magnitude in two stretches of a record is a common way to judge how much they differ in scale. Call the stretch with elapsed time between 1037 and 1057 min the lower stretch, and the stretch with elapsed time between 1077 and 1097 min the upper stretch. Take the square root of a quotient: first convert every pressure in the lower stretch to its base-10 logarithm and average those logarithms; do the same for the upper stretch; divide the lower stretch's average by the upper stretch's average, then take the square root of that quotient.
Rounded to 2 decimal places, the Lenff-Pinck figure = 0.90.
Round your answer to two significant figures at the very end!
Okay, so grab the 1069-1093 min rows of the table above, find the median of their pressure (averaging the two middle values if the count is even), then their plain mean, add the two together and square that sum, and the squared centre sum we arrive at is 70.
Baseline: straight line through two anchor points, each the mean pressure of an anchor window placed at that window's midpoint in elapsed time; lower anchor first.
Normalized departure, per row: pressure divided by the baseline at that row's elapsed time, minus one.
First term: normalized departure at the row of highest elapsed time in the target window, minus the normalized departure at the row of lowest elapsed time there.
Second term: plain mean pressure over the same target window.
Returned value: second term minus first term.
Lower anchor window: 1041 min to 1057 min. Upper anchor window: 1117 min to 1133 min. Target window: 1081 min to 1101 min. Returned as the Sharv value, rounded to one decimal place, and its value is 4.1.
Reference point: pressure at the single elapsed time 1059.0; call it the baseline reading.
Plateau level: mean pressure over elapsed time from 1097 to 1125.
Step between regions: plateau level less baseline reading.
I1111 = 1.9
